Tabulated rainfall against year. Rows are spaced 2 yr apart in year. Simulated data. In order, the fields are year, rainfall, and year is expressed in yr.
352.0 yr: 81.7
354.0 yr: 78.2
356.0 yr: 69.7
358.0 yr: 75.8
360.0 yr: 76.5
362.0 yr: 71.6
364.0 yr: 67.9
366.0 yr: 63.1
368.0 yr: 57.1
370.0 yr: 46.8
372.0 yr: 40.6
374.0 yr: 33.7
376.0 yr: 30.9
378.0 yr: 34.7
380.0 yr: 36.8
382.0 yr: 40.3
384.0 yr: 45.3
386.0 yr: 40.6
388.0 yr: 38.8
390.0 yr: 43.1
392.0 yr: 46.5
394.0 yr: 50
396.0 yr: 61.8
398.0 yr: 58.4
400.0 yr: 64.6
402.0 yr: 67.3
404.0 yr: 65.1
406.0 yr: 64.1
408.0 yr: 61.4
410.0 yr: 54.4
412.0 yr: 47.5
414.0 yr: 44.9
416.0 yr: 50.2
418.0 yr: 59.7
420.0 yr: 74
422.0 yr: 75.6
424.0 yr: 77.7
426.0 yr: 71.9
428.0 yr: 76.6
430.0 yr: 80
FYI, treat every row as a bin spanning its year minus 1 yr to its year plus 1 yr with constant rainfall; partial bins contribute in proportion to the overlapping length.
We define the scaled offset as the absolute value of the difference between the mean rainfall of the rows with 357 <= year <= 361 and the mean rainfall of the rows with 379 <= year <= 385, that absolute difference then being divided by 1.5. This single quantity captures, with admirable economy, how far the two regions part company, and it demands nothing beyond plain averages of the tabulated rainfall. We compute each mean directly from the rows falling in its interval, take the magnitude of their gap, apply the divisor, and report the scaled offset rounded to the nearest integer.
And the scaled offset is 24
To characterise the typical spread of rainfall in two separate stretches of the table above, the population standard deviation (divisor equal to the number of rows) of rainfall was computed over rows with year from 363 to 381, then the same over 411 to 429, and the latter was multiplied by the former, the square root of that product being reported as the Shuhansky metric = 12.9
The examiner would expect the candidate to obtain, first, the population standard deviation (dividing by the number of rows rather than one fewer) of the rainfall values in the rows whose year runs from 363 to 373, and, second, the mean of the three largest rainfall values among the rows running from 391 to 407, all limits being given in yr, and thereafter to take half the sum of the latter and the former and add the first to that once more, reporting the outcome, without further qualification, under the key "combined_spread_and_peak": 48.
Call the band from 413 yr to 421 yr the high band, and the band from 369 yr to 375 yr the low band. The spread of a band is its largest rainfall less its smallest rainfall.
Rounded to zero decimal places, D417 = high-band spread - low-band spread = 16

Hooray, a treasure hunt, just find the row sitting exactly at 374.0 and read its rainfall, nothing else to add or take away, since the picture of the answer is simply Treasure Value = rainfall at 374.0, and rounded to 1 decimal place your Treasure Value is 33.7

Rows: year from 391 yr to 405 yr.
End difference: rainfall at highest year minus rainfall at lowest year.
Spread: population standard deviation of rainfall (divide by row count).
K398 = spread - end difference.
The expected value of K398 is -11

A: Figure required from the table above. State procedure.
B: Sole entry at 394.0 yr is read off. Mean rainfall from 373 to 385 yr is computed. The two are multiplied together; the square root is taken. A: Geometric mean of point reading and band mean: 43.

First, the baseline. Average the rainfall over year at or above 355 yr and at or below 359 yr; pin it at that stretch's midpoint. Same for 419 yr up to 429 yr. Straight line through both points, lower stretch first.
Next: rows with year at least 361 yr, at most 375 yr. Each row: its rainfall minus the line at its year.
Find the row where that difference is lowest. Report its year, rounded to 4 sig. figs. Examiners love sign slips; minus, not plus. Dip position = 374.0 yr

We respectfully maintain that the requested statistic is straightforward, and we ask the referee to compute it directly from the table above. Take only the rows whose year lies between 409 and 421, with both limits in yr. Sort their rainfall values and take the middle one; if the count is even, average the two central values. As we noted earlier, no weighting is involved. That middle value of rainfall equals 52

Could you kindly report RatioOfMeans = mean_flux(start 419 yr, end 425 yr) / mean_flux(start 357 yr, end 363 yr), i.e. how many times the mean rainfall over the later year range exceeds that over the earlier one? 1.0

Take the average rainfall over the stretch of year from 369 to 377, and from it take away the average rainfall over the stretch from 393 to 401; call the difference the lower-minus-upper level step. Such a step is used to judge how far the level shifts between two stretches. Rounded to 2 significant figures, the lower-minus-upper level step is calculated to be -21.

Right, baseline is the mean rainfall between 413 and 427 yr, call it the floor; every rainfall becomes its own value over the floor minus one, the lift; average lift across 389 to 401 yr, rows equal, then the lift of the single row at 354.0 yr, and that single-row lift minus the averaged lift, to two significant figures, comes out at 0.37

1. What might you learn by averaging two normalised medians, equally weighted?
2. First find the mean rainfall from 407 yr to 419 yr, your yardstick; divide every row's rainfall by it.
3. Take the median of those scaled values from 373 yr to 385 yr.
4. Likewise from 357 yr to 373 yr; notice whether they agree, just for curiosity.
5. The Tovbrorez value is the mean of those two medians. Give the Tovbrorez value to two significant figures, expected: 0.95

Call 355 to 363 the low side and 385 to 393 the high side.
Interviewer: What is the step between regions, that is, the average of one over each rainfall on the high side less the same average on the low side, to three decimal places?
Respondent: 0.010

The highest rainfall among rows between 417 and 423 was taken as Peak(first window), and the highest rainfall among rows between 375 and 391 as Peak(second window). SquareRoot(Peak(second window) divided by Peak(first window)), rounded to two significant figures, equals 0.77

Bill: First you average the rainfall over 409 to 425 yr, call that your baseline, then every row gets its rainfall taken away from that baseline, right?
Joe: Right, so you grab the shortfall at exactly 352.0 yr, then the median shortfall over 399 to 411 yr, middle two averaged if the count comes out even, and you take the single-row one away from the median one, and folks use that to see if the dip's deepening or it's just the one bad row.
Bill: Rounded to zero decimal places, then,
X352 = 17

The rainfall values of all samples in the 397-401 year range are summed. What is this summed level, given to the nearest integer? 123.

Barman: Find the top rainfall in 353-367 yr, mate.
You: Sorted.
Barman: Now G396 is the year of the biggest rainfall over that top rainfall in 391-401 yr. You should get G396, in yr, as 400.0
